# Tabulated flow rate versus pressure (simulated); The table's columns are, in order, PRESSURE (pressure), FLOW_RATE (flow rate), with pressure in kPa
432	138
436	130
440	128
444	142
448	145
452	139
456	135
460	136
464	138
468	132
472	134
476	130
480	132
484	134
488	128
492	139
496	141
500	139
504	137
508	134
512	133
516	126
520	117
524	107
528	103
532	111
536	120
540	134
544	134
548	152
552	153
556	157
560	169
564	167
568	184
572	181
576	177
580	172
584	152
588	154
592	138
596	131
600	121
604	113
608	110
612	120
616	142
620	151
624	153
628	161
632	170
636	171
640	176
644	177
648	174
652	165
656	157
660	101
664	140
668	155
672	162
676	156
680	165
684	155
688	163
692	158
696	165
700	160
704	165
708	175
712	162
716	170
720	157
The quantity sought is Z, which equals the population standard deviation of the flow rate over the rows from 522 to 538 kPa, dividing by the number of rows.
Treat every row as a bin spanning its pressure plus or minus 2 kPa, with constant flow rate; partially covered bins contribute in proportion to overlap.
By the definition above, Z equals 6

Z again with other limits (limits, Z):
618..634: 7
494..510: 3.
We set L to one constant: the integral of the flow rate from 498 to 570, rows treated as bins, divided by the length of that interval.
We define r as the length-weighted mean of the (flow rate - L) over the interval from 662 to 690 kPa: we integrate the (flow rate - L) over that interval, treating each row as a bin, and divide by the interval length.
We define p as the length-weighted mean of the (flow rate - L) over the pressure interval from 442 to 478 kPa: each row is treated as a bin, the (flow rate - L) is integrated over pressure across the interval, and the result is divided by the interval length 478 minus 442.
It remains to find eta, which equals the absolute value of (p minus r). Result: 19.8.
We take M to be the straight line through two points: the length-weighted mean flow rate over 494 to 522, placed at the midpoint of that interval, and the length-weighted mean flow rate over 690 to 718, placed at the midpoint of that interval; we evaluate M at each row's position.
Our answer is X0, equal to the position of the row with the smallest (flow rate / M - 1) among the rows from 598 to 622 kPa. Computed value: 608 kPa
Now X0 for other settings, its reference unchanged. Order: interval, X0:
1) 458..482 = 476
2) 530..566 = 532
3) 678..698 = 684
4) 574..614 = 608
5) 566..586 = 584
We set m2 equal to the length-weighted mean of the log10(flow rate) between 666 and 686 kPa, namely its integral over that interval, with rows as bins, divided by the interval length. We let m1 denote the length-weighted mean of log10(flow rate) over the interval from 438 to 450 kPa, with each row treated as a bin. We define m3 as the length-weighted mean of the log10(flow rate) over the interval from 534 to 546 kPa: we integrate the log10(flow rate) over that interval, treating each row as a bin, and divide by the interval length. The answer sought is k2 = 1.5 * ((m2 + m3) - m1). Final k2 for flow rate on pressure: 3.26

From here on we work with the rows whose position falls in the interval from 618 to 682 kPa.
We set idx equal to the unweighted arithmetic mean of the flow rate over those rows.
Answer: 158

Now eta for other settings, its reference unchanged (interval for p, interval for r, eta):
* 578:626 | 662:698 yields 19.6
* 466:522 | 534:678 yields 18.8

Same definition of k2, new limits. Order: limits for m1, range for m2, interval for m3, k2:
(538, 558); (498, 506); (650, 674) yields 3.21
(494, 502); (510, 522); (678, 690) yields 3.24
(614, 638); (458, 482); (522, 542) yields 2.98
